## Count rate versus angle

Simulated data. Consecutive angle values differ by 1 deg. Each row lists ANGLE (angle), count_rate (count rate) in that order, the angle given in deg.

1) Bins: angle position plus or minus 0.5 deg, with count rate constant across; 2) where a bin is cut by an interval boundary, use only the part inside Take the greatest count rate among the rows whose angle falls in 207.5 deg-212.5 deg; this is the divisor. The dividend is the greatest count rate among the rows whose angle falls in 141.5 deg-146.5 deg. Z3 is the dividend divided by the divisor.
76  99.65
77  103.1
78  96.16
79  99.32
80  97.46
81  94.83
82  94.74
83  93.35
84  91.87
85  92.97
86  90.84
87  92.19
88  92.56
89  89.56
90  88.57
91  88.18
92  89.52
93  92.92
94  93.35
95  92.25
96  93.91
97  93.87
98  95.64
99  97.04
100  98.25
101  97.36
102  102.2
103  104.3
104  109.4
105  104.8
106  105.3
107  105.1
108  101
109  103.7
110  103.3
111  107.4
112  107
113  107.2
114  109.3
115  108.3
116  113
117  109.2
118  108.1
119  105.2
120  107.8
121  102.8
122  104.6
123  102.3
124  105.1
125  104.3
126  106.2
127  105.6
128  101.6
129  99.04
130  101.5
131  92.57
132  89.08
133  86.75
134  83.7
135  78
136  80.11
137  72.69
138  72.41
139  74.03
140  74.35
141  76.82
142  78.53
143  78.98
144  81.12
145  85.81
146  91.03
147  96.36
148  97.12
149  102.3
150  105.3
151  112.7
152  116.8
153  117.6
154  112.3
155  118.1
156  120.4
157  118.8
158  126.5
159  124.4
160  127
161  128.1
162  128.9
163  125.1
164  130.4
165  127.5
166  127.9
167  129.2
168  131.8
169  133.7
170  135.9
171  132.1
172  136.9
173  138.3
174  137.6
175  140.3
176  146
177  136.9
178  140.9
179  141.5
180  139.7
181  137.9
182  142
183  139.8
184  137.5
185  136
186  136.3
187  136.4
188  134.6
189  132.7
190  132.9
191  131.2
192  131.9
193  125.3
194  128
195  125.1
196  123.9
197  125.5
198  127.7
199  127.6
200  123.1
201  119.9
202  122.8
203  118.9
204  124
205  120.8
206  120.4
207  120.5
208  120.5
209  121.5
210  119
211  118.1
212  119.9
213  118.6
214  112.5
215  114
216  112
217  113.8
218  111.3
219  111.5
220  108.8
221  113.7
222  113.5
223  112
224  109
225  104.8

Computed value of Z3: 0.7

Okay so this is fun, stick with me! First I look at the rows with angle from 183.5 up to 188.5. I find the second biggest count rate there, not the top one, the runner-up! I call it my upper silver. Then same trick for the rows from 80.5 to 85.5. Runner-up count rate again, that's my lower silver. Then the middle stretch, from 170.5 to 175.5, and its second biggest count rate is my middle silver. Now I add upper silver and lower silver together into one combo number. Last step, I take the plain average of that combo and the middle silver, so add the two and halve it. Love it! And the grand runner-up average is 185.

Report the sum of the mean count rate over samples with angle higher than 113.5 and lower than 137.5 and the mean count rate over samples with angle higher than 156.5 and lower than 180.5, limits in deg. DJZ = 232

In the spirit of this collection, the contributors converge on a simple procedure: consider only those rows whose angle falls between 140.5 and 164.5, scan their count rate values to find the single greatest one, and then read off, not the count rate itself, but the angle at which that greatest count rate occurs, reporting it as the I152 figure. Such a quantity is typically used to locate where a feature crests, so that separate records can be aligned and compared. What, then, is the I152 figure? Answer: 164 deg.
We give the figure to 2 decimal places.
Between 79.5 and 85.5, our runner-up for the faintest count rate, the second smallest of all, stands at 92.97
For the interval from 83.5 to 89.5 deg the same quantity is 90.84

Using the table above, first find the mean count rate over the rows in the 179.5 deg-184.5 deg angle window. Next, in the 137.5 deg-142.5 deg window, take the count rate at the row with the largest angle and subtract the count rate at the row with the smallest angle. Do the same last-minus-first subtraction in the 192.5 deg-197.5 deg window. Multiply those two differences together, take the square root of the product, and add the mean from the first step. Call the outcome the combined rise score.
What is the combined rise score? 140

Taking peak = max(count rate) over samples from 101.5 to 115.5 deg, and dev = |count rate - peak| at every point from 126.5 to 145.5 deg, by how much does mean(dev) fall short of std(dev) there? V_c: -14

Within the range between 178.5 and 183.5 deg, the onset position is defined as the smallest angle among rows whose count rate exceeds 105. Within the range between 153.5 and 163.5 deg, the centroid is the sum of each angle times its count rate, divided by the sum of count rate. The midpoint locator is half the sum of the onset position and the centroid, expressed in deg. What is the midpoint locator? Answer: 168.8 deg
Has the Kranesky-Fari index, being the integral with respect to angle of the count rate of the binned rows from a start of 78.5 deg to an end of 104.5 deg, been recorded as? 2466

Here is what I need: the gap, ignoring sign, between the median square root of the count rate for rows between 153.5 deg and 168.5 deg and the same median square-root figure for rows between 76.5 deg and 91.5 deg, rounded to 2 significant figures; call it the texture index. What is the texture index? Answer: 1.6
